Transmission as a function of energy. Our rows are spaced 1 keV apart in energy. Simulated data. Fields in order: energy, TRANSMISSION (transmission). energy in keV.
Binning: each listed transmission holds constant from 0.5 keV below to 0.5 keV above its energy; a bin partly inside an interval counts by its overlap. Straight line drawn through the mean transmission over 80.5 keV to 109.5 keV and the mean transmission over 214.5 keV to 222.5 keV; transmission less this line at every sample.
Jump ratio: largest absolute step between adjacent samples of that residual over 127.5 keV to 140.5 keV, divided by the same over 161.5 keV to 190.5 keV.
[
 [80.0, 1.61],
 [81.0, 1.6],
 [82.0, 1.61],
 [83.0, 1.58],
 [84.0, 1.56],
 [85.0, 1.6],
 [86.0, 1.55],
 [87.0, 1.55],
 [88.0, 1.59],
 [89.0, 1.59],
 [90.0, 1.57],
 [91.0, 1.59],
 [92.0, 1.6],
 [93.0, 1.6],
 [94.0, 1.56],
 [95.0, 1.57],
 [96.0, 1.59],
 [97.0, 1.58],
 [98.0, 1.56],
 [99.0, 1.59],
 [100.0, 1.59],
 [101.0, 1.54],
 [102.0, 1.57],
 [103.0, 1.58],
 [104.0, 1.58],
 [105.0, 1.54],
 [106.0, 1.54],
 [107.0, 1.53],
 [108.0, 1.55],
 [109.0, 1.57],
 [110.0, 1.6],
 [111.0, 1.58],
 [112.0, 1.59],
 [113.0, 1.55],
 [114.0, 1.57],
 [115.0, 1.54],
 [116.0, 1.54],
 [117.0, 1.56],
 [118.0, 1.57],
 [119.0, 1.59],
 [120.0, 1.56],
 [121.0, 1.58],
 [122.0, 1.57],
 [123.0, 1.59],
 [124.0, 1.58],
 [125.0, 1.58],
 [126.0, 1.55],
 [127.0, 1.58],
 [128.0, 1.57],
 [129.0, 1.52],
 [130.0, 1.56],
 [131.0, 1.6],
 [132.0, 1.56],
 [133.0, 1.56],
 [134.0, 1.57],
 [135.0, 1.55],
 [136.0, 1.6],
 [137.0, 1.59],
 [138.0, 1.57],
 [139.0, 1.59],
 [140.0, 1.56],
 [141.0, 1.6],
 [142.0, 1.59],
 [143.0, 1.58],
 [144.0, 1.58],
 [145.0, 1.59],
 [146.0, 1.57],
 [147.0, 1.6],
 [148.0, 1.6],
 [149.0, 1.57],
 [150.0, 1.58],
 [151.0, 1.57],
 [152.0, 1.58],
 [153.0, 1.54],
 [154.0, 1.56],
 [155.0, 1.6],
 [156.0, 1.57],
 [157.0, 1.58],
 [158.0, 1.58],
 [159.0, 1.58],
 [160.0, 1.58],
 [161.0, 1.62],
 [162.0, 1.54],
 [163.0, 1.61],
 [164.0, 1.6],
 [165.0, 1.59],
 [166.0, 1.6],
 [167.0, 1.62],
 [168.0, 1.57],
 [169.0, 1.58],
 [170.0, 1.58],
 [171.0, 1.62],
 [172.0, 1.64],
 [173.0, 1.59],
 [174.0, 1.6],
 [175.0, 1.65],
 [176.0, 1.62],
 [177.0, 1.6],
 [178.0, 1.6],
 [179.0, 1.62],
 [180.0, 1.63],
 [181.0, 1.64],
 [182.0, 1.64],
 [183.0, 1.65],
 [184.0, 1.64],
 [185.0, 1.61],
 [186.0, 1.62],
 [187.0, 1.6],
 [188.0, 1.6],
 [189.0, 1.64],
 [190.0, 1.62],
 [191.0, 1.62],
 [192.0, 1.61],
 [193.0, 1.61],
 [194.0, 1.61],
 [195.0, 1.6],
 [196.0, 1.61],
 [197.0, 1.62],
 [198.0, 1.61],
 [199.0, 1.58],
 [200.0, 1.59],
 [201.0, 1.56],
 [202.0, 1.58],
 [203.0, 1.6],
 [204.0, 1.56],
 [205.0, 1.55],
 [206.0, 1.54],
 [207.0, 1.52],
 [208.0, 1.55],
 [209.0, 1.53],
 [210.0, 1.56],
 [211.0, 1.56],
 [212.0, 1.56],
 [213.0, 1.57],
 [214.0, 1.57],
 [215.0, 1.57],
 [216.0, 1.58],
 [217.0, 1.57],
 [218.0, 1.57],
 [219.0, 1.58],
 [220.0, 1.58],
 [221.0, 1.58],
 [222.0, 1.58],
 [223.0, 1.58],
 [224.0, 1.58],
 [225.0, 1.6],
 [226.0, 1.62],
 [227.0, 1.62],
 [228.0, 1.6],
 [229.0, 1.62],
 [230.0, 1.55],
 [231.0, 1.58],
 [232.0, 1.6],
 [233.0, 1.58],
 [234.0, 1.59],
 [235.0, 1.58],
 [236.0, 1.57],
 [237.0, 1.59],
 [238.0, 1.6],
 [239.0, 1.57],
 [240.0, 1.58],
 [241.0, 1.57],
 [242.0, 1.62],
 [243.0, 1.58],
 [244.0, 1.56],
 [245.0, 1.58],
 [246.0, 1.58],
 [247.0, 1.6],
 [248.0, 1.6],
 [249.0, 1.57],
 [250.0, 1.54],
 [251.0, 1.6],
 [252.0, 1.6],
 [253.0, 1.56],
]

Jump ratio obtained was 0.71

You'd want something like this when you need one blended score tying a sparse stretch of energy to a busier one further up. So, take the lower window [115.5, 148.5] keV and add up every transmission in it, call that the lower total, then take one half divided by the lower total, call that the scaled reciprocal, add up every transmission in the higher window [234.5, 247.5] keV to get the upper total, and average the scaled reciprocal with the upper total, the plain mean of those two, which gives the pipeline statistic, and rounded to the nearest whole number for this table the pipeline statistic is 10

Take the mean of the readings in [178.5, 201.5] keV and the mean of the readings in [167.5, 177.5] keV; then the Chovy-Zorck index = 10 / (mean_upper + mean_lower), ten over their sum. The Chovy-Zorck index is 3.11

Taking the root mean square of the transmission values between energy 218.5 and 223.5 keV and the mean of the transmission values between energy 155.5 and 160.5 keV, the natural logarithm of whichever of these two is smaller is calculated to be 0.456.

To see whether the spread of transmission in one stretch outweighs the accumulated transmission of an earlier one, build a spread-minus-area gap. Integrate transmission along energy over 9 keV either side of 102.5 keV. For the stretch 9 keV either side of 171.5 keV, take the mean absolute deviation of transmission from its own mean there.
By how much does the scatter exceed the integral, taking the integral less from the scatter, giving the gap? -28.20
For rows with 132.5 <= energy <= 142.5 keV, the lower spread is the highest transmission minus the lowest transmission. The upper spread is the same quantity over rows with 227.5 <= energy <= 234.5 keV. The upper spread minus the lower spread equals 0.020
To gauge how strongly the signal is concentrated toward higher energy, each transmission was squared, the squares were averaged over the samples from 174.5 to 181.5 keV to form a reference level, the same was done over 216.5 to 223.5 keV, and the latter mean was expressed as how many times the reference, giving 0.94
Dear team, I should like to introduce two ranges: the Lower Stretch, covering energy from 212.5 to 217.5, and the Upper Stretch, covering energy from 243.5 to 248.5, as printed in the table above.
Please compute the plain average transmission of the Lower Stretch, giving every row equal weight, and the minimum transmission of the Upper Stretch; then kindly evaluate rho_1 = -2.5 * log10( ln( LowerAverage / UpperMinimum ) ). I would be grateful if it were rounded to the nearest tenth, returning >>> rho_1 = 5.3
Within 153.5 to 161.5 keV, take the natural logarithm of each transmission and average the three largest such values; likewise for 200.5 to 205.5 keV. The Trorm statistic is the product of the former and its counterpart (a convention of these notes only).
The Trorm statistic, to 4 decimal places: 0.2149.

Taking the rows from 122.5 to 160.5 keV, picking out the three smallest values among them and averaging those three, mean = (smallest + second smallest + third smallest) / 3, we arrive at 1.54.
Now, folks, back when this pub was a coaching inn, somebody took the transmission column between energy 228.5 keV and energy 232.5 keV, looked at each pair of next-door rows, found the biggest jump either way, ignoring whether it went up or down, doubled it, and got 0.14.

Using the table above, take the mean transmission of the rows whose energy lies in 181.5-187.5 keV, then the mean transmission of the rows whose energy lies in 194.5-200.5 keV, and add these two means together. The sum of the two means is 3.23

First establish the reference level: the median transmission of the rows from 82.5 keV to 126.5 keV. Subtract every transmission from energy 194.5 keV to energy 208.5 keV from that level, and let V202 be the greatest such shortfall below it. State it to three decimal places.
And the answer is 0.050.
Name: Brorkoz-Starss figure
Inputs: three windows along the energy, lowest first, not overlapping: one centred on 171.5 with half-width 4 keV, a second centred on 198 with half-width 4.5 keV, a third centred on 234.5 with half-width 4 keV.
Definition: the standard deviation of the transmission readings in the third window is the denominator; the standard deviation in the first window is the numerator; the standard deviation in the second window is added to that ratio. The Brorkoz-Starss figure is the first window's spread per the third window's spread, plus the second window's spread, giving 2.82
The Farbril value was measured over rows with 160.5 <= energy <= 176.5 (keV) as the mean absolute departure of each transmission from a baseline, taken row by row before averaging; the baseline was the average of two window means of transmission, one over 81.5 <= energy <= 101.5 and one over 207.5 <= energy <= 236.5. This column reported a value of 0.029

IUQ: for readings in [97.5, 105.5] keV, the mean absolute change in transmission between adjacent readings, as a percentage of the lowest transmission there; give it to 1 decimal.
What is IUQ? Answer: 1.5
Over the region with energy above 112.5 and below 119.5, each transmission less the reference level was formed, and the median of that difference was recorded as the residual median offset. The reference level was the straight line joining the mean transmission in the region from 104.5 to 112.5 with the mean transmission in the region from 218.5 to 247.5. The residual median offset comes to 0.00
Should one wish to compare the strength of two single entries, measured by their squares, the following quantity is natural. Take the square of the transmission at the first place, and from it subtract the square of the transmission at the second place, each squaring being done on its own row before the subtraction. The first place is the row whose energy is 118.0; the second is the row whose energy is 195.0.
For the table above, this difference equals -0.095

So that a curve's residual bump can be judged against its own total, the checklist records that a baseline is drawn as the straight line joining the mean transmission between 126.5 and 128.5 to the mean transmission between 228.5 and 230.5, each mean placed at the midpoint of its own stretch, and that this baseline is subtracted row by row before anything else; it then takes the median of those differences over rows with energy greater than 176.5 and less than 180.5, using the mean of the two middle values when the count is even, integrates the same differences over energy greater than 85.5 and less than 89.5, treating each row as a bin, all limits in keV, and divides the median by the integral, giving -7.0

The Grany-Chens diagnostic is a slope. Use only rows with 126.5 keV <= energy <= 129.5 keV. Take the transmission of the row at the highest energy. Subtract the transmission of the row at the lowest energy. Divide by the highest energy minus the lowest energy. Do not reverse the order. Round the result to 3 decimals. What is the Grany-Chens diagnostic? -0.030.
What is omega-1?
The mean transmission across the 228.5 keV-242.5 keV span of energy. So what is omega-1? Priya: 1.59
